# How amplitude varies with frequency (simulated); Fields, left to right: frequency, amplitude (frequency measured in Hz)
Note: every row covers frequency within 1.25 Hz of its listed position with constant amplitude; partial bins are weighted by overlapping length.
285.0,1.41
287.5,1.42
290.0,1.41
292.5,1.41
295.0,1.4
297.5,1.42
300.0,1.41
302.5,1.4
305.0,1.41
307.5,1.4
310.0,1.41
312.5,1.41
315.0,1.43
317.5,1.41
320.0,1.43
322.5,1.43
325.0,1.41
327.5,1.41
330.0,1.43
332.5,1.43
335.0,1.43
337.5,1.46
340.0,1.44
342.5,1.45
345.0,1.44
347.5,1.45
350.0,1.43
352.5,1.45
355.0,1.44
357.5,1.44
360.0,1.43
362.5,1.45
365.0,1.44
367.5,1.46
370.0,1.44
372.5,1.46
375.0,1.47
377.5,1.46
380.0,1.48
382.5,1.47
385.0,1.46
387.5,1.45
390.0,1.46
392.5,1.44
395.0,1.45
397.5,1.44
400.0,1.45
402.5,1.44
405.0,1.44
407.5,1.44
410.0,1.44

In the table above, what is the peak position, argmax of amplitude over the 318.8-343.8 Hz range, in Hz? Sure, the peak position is 337.5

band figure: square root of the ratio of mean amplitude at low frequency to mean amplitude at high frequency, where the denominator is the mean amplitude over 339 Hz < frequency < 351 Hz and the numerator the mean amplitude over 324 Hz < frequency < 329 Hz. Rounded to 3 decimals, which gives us 0.989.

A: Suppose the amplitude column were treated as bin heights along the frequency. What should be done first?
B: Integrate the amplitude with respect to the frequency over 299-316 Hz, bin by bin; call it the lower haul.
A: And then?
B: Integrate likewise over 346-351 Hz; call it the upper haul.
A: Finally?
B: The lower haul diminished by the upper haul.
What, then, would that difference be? 17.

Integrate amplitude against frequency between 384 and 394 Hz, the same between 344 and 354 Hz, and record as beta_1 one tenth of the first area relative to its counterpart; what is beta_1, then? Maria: 0.1007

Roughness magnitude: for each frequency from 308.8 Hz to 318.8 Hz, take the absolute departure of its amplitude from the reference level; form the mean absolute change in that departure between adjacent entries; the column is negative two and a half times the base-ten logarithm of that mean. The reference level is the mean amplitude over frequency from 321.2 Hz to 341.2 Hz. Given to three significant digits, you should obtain 4.69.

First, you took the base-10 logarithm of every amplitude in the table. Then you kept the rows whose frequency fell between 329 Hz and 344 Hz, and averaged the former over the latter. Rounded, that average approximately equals 0.158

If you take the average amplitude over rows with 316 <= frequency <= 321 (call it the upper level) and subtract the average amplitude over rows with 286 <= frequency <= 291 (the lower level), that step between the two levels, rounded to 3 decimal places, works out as 0.005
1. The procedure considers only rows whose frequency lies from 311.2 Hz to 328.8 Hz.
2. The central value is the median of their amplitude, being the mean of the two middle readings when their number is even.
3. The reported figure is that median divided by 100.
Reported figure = 0.0141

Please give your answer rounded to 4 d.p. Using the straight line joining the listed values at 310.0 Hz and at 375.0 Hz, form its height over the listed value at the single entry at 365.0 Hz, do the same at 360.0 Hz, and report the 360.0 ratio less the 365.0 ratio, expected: 0.0039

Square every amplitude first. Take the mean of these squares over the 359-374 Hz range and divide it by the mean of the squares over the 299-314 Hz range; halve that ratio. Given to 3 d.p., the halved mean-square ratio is 0.529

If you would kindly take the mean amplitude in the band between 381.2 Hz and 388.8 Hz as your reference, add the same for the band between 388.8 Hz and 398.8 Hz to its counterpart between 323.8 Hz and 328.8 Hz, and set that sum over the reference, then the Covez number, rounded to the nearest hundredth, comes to 1.96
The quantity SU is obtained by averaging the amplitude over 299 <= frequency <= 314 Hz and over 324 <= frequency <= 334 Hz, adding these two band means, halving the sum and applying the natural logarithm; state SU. 0.346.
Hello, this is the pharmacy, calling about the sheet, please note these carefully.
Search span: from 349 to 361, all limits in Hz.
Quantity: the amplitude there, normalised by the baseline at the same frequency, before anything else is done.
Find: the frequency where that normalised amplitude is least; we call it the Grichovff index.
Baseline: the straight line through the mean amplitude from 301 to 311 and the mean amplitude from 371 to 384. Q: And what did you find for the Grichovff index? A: 360.0 Hz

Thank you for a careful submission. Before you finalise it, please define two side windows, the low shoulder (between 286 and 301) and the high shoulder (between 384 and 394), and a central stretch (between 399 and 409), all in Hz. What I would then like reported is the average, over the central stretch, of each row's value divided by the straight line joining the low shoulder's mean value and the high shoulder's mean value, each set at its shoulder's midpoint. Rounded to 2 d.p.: 0.99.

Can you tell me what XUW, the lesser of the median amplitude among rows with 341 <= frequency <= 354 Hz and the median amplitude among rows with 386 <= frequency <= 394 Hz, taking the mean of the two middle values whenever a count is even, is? 1.45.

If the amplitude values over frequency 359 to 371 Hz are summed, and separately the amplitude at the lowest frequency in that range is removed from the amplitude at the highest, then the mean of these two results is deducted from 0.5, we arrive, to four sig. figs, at -3.115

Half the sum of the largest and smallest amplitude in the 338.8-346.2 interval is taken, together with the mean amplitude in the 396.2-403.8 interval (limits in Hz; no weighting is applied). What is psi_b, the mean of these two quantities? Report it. 1.44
